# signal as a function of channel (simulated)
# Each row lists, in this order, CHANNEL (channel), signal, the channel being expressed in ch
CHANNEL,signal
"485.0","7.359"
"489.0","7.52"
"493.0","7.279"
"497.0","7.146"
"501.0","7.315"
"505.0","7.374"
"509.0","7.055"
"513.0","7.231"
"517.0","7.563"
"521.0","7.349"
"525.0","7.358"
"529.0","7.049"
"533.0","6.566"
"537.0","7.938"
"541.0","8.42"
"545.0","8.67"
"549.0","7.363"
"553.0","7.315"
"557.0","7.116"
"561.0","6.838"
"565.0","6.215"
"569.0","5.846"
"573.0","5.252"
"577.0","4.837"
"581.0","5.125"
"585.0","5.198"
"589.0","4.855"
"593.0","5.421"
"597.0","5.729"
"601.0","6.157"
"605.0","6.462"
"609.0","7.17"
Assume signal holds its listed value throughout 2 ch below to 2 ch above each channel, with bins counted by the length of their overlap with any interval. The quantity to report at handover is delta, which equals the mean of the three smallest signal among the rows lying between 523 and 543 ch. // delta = 6.99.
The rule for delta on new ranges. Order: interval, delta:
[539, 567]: 6.72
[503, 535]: 6.89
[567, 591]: 4.94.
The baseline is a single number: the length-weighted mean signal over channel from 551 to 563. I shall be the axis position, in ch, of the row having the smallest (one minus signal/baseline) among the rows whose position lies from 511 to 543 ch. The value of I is 541.0 ch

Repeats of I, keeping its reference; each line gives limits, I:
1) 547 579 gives 549.0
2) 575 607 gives 605.0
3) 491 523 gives 517.0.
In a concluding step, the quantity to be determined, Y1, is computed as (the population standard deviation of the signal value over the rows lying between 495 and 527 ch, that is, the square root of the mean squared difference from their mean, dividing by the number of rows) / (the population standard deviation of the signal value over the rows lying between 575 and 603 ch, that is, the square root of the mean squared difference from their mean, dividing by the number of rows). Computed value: 0.3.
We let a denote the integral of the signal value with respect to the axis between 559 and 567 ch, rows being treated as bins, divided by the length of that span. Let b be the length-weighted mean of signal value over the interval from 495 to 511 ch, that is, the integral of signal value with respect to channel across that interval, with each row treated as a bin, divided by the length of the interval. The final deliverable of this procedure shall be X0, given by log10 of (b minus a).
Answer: -0.2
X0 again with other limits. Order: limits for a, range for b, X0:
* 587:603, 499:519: 0.2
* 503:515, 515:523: -0.6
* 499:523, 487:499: -3.3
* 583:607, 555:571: -0.1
